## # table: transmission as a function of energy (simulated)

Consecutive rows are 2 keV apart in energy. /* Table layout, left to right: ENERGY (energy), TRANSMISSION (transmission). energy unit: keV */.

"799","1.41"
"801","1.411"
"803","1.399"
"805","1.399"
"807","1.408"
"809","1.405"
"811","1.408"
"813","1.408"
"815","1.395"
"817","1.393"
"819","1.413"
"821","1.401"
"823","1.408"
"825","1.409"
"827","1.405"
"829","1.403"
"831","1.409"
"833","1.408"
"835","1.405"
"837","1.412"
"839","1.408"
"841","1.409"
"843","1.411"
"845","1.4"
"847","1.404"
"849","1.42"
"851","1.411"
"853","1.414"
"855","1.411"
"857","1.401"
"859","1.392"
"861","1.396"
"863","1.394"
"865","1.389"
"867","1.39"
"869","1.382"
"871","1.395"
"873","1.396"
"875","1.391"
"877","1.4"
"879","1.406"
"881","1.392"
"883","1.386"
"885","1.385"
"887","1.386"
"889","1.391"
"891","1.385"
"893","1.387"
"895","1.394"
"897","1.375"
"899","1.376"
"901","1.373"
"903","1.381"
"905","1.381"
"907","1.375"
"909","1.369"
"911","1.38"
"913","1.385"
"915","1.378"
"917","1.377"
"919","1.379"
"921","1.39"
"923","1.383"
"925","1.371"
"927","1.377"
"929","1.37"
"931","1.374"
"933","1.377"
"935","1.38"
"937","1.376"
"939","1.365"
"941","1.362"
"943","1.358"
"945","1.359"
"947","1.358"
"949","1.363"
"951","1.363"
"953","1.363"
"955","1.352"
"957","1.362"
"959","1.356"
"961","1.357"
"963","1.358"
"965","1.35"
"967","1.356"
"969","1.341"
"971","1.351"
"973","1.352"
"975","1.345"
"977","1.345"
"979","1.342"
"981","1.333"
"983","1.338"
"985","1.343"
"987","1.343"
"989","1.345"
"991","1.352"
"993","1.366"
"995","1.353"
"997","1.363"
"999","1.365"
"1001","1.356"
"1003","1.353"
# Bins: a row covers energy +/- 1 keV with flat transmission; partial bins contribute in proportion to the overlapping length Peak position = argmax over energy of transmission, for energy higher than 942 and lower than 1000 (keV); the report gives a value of 993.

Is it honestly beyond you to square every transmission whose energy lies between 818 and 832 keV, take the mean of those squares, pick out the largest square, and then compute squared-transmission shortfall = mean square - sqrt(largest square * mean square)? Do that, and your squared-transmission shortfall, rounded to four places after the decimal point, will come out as -0.0086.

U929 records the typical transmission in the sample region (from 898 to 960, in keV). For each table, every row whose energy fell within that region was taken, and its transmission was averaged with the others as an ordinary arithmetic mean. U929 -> 1.37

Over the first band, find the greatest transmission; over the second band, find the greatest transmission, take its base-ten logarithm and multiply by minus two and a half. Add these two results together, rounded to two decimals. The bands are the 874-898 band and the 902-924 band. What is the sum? 1.05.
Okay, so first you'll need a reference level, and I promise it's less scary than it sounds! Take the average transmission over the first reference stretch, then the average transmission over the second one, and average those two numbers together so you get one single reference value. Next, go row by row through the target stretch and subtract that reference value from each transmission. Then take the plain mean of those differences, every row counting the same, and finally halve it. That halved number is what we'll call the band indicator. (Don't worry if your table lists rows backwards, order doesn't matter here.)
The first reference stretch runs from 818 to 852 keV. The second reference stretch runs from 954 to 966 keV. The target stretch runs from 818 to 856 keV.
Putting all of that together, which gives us 0.013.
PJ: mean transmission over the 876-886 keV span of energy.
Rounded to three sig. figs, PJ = 1.39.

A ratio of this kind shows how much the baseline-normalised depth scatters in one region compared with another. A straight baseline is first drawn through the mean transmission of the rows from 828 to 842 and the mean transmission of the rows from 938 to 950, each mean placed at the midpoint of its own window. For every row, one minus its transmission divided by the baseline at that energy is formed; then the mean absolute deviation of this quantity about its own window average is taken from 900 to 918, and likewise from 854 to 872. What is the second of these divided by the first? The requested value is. 1.06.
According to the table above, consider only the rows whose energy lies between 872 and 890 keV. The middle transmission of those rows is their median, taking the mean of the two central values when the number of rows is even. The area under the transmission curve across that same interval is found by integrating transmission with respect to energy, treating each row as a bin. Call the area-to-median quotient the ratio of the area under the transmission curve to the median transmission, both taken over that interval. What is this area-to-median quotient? 18.0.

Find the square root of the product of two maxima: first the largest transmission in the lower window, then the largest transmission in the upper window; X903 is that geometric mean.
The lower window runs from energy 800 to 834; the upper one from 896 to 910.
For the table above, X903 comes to 1.397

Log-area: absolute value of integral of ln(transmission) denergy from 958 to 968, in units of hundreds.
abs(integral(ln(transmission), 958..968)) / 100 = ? 0.030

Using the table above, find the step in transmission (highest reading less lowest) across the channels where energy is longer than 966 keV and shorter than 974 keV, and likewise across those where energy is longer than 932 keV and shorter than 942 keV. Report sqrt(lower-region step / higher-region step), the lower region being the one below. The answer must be 1.10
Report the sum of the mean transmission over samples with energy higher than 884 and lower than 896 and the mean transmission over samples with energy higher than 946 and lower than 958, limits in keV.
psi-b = 2.75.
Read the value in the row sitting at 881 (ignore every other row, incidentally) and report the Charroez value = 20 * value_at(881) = 27.8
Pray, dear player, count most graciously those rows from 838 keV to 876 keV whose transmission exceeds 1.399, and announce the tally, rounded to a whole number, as 10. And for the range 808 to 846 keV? 17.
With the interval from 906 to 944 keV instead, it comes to 0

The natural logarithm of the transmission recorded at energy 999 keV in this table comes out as 0.31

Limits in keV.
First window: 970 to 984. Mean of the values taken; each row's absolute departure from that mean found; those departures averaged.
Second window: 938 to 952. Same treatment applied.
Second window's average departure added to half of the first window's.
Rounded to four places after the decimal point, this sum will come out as 0.0050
